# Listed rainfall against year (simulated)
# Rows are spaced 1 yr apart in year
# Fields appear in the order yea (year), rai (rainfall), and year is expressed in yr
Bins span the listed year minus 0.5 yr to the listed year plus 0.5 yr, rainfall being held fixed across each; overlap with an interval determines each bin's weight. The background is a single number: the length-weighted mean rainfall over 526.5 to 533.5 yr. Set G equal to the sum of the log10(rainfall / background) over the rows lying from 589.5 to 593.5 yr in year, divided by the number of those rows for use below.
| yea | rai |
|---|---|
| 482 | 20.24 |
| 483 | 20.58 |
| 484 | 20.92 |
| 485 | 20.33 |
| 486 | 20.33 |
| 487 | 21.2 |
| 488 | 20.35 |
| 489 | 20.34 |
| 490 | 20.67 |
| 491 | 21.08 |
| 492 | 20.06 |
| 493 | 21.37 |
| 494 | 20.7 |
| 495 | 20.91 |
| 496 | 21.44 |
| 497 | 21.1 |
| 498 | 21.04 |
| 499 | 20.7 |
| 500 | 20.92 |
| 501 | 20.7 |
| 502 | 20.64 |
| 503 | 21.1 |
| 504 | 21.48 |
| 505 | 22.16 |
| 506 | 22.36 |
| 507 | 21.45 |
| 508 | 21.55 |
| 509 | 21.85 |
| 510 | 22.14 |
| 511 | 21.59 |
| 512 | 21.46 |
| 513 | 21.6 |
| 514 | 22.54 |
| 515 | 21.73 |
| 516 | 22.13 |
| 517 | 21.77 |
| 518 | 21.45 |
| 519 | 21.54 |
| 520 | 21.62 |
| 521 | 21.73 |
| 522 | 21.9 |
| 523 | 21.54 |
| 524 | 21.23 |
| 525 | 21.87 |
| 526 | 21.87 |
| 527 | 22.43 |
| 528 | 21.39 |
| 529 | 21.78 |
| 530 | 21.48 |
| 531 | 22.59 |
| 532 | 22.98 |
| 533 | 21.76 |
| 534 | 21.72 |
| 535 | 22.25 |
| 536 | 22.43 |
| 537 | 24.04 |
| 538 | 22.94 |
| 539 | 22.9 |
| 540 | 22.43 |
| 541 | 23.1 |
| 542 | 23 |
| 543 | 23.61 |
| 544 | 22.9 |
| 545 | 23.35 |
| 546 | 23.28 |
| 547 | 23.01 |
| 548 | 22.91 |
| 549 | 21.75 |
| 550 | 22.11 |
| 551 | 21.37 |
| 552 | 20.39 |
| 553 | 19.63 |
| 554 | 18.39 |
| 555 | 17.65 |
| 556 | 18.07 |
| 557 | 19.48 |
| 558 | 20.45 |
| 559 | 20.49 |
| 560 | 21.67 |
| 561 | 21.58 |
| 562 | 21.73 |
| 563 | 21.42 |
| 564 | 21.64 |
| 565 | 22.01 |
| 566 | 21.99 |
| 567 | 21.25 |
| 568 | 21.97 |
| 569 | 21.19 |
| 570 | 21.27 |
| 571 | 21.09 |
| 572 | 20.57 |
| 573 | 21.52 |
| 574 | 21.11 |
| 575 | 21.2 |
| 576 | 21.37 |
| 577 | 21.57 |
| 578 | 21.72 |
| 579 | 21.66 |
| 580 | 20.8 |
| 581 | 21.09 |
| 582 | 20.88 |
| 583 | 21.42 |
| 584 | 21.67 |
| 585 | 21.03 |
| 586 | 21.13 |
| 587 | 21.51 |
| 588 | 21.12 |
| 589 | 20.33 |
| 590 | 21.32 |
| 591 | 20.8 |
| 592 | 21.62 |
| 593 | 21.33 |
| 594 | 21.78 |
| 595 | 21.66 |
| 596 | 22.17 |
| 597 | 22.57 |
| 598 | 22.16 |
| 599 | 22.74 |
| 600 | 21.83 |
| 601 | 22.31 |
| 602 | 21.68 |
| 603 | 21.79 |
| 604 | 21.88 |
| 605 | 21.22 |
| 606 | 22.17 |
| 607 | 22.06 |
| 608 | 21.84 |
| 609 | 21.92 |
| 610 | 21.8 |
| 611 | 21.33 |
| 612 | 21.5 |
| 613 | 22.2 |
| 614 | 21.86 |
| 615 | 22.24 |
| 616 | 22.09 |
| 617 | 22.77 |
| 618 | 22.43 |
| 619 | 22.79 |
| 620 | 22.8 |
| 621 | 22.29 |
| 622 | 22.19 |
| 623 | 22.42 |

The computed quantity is -0.016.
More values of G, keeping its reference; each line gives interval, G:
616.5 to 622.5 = 0.009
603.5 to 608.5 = -0.004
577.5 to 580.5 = -0.013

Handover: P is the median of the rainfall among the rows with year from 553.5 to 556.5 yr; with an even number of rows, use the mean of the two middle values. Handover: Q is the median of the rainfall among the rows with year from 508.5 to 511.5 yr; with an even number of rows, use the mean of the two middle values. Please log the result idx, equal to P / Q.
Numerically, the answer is 0.83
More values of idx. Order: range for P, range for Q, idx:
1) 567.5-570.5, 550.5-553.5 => 1.04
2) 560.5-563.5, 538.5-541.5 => 0.94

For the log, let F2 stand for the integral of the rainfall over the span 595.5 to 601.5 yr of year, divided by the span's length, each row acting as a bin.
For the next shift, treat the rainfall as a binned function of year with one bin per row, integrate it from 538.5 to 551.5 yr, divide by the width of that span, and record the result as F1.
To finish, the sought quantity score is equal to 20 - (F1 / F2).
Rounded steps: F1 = 22.7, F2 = 22.3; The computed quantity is 19.0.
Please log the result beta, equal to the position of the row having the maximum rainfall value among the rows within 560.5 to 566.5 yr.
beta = 565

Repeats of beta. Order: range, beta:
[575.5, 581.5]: 578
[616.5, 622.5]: 620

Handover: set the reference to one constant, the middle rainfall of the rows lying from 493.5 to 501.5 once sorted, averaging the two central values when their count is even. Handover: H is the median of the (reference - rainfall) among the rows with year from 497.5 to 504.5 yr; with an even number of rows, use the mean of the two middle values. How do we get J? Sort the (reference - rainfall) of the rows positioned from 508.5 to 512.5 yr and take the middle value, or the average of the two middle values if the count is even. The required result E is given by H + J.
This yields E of -0.8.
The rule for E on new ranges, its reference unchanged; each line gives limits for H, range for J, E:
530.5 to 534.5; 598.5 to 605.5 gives -2.2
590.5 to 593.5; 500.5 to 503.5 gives -0.2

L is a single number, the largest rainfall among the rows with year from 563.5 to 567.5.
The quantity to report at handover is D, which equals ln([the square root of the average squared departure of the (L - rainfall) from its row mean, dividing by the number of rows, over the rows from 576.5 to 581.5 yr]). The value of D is -1.02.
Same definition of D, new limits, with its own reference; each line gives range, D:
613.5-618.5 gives -1.18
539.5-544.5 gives -0.97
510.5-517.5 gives -1.05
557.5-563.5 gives -0.61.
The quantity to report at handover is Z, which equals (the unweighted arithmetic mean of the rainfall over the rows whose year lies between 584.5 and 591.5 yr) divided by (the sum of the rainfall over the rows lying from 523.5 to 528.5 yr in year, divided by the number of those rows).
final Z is 0.967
